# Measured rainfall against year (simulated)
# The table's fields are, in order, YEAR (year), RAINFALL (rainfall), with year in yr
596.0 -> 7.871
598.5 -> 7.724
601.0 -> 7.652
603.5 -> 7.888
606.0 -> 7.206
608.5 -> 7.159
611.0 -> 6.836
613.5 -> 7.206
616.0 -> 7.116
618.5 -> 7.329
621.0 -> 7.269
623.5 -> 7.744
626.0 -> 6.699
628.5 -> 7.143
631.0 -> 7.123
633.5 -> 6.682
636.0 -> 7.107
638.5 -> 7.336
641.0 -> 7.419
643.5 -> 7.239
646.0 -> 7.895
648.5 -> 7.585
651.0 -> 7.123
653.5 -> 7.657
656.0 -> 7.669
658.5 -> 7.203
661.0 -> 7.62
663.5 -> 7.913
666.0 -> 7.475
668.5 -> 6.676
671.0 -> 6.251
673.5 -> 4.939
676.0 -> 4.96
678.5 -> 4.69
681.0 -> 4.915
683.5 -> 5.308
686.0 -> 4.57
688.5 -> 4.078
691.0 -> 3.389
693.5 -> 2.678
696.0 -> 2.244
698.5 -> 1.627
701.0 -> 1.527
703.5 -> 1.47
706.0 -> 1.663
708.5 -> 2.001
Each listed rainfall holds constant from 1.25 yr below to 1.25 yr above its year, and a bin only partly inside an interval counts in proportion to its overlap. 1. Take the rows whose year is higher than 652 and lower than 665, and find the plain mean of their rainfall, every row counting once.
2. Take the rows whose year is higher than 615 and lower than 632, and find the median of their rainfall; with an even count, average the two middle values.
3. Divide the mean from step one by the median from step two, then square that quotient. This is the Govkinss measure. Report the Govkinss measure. 1.1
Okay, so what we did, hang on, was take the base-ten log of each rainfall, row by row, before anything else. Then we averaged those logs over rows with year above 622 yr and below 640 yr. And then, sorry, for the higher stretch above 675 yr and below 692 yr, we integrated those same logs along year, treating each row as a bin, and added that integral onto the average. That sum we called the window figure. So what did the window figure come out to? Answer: 12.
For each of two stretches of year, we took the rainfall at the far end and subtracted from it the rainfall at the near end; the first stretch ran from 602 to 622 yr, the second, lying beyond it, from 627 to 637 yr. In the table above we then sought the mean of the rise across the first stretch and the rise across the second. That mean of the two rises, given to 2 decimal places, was -0.33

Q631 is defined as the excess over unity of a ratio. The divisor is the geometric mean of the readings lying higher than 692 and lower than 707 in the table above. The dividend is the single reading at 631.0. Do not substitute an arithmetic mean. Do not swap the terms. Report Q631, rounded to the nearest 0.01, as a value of 2.91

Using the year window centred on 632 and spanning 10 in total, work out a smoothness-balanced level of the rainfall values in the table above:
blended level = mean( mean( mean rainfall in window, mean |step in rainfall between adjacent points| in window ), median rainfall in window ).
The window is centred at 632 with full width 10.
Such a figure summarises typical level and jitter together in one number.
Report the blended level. 5.38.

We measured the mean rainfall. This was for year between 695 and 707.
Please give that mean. 1.7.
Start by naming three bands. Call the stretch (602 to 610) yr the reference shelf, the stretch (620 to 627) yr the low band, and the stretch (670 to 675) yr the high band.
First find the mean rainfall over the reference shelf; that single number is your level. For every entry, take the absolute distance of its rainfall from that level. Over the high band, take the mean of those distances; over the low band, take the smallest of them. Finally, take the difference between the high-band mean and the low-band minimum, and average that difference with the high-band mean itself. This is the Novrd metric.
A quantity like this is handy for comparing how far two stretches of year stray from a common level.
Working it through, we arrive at 2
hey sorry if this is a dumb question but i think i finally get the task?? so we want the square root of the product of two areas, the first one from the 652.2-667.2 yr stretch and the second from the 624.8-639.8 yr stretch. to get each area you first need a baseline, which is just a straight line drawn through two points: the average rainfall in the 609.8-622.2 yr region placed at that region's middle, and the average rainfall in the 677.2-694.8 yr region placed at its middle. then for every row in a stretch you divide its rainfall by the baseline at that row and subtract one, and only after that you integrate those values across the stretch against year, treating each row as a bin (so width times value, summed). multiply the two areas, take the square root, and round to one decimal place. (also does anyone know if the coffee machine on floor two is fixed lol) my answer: 2.9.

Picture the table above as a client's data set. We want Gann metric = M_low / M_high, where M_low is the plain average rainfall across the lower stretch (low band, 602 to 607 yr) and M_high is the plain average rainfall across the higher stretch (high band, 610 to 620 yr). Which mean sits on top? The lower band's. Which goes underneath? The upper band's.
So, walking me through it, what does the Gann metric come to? 1.1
